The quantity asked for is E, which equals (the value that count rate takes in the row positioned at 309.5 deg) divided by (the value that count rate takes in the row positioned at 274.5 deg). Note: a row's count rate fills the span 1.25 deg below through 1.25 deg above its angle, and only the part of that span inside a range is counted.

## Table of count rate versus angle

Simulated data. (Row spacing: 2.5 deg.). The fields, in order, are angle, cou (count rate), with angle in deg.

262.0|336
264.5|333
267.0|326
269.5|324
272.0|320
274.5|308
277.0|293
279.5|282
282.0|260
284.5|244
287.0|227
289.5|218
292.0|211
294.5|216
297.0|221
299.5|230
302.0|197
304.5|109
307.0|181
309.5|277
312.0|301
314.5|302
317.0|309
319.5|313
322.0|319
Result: 0.90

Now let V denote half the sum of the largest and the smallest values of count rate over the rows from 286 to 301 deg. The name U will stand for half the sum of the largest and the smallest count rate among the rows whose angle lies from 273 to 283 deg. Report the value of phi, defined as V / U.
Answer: 0.78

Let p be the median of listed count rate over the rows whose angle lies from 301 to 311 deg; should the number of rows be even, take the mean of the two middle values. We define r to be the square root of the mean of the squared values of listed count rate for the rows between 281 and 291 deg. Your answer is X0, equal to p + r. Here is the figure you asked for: 427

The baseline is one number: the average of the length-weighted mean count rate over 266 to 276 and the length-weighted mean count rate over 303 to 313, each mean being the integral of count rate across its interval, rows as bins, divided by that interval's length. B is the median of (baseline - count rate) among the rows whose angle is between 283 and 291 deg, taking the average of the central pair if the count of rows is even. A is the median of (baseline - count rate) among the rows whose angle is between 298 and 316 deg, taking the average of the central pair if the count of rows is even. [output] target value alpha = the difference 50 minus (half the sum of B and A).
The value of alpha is 12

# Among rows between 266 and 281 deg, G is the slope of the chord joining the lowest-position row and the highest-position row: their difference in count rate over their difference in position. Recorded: -4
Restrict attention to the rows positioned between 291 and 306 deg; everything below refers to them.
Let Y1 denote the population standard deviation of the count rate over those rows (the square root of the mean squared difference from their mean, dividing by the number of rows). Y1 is 41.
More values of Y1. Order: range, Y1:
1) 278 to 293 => 25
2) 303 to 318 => 75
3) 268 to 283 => 22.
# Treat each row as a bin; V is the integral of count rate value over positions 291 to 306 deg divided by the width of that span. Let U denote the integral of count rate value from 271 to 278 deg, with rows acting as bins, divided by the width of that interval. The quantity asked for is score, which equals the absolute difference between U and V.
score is 110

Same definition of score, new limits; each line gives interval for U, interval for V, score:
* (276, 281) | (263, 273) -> 40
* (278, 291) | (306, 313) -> 7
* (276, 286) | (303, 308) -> 122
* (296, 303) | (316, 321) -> 95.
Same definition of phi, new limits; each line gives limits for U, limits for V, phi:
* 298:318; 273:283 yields 1.36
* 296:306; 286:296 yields 1.29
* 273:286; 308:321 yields 1.07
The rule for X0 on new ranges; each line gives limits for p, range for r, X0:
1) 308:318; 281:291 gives 539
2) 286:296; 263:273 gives 543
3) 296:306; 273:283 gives 495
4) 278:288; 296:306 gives 447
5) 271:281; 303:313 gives 531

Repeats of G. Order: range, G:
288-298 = 0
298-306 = -24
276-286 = -7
